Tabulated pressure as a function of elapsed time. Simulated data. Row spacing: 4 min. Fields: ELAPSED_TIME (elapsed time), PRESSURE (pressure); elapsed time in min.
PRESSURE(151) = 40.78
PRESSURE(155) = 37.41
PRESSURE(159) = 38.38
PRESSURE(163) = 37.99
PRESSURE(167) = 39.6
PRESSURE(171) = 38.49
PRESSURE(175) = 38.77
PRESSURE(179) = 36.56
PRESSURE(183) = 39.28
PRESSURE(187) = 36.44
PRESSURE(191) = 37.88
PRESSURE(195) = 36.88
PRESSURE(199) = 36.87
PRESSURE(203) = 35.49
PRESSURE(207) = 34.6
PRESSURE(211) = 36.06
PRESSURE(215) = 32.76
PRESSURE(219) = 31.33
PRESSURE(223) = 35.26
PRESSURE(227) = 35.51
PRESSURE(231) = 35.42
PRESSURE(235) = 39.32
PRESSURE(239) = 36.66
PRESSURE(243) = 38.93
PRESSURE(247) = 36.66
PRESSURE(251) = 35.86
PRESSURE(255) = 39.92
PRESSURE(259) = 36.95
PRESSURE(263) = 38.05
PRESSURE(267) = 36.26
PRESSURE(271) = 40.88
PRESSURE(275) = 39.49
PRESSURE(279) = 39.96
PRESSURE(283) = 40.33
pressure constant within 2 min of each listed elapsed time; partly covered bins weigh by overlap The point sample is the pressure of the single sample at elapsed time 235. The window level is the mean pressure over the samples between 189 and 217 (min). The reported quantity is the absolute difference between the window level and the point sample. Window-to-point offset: 3.5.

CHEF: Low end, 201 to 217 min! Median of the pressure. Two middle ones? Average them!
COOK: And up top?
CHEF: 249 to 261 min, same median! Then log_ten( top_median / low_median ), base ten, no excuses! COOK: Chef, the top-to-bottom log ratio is 0.02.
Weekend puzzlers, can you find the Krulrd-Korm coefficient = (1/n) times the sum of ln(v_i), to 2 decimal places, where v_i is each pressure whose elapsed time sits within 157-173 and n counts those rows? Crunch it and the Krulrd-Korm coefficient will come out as 3.65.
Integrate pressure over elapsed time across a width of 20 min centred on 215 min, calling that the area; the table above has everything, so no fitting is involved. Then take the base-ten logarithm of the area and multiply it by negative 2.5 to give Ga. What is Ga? -7.08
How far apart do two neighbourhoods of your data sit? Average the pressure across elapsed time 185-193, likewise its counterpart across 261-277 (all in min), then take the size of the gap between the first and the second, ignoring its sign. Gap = 1.5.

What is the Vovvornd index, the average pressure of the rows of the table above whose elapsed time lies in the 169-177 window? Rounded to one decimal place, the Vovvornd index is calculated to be 38.6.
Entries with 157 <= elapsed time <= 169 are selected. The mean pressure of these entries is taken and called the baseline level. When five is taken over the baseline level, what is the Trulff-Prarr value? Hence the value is 0.129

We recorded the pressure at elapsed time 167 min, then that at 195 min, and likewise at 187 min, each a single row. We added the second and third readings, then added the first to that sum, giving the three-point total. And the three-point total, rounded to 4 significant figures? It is 112.9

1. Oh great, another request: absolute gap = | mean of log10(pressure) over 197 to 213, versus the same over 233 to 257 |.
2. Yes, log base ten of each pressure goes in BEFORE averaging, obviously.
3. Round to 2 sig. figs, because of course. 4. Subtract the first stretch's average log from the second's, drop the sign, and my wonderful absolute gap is 0.025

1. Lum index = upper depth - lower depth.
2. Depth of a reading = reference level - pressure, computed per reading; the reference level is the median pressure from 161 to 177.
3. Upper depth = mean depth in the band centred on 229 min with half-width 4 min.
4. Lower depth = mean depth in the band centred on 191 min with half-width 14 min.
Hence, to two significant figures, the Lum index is 1.6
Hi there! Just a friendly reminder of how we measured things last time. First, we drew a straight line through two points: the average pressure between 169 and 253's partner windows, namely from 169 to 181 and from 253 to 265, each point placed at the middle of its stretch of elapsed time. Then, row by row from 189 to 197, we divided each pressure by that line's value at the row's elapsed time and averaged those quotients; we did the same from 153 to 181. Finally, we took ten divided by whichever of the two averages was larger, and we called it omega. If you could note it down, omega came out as 9.9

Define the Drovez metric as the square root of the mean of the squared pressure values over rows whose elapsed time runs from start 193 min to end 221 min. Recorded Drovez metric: 34.9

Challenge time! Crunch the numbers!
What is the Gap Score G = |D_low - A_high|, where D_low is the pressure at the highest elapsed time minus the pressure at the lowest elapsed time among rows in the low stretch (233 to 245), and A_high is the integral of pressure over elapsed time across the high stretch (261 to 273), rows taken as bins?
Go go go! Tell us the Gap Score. 461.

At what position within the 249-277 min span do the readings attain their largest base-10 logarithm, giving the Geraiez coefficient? 271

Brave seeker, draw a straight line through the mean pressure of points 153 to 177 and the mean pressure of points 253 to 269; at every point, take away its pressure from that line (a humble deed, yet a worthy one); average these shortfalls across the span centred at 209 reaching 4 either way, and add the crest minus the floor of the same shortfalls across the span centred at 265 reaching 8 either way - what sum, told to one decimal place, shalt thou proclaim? 7.5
